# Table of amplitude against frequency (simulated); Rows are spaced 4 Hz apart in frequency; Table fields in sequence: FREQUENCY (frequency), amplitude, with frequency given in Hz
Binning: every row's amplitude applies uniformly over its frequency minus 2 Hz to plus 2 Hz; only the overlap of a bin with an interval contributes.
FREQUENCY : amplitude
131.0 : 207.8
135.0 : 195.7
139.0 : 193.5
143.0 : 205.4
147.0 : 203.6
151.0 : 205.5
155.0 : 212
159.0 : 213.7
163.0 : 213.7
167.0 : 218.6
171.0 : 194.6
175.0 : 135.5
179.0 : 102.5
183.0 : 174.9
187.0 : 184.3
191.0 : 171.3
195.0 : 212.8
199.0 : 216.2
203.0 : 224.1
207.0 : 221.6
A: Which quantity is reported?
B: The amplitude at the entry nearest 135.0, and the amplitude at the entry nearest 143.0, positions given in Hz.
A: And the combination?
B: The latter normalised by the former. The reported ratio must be 1.05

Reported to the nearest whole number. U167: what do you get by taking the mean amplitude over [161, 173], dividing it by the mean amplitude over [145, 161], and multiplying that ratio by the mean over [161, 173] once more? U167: 209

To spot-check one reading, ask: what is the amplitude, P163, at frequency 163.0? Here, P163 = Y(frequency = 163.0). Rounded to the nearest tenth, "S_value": 213.7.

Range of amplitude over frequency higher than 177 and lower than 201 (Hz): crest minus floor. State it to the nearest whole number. 114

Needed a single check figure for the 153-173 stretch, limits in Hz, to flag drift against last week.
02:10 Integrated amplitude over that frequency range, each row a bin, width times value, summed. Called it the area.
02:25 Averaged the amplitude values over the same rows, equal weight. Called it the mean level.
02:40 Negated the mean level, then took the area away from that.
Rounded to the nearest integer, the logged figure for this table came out -4421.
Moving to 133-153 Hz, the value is -4216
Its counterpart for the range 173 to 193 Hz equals -3228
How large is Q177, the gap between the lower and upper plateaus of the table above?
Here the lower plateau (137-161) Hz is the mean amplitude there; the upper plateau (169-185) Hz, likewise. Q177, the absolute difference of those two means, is 54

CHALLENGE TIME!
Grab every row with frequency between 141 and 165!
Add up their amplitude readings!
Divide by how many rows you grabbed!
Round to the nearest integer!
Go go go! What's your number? 209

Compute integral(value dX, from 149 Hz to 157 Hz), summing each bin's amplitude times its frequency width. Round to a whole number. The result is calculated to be 1670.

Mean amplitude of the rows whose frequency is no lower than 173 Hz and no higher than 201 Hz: 171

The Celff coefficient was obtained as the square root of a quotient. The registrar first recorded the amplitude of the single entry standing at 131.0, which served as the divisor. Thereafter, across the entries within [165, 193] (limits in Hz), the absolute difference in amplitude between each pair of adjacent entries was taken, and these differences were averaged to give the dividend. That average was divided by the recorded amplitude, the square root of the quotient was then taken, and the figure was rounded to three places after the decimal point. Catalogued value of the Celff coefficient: 0.411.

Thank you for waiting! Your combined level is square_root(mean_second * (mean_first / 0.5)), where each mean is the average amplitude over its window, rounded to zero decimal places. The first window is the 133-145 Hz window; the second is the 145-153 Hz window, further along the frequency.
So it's 285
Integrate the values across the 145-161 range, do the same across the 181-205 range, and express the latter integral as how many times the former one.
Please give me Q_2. 1.4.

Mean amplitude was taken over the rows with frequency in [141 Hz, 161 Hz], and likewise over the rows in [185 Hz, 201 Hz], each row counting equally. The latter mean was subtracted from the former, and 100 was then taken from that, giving -88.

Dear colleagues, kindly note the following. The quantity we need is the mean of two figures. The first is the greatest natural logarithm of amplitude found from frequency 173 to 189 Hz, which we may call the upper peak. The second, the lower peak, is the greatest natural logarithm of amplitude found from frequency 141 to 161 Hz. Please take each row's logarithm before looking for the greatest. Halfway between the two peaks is 5.29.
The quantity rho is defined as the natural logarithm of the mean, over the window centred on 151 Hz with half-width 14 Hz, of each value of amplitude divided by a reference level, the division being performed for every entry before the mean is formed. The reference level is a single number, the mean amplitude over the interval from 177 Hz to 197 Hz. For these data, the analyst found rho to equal 0.20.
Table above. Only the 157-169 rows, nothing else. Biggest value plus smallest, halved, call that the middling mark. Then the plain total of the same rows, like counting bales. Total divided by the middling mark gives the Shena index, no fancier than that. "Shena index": 2.99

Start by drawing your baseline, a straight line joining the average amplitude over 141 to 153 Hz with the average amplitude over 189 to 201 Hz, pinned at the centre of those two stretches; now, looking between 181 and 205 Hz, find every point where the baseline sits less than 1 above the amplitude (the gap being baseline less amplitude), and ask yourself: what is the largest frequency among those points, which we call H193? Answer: 203.0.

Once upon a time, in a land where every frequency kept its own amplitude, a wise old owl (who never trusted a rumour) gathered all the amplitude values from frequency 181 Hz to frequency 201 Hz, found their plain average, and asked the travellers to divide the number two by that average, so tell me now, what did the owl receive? 0.0104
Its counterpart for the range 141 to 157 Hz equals 0.0097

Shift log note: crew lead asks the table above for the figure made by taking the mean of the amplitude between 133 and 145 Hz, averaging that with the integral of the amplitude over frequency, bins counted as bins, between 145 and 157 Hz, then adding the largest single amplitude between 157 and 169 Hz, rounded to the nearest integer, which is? 1560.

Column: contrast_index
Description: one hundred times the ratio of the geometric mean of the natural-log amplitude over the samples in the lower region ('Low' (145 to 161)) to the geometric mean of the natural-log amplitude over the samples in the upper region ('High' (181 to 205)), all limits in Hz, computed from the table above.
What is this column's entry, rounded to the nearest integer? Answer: 101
